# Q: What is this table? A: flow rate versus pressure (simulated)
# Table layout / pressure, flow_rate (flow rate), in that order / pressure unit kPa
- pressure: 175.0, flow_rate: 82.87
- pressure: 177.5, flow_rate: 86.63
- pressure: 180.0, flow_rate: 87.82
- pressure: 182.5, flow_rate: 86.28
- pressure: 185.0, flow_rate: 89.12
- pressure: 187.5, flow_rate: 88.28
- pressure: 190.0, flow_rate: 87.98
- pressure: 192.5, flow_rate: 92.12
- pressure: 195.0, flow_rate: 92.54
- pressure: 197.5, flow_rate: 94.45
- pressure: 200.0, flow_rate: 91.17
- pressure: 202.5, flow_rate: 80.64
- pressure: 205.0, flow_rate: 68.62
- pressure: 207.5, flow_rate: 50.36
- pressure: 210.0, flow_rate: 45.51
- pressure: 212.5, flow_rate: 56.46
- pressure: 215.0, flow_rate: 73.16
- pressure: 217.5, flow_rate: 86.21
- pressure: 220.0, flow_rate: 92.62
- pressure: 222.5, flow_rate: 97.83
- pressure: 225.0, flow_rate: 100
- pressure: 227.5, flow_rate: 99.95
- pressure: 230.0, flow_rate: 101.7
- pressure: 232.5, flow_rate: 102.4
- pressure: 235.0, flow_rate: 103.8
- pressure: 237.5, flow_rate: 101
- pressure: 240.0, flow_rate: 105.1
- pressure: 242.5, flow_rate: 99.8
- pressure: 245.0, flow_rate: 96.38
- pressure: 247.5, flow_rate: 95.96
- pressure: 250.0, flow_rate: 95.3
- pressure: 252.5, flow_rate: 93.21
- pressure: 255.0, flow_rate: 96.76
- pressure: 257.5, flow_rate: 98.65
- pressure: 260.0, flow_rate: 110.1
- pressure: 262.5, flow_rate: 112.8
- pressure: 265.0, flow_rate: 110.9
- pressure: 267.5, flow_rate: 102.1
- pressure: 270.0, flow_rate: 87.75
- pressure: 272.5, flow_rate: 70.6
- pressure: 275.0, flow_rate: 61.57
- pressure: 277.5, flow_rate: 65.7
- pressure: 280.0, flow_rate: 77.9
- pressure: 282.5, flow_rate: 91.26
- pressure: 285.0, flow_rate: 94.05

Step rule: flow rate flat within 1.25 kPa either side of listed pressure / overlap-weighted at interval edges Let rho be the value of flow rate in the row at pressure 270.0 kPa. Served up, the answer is 87.75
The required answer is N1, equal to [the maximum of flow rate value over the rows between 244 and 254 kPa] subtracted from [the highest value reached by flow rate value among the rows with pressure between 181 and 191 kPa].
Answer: -7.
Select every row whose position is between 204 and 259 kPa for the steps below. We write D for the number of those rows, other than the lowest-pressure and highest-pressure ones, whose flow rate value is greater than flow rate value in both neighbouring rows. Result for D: 3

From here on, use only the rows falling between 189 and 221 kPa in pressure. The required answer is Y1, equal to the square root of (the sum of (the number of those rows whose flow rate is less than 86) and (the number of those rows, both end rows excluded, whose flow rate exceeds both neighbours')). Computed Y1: 2.6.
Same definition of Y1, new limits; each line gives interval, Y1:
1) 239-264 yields 0.0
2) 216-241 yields 1.4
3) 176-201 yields 1.7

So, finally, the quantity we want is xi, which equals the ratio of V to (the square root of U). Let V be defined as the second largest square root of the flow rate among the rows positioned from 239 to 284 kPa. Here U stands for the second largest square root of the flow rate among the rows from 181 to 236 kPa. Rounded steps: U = 10.1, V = 10.5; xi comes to 3.31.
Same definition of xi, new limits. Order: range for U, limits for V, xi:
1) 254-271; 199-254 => 3.14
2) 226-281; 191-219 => 2.96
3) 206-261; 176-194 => 2.95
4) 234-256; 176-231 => 3.13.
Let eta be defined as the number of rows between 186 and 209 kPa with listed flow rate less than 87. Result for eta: 3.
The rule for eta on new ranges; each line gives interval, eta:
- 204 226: 6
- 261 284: 4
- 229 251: 0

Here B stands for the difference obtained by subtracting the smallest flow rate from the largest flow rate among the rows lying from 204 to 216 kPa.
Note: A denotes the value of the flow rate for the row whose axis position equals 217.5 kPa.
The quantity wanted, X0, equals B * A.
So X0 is 2384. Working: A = 86.21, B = 28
